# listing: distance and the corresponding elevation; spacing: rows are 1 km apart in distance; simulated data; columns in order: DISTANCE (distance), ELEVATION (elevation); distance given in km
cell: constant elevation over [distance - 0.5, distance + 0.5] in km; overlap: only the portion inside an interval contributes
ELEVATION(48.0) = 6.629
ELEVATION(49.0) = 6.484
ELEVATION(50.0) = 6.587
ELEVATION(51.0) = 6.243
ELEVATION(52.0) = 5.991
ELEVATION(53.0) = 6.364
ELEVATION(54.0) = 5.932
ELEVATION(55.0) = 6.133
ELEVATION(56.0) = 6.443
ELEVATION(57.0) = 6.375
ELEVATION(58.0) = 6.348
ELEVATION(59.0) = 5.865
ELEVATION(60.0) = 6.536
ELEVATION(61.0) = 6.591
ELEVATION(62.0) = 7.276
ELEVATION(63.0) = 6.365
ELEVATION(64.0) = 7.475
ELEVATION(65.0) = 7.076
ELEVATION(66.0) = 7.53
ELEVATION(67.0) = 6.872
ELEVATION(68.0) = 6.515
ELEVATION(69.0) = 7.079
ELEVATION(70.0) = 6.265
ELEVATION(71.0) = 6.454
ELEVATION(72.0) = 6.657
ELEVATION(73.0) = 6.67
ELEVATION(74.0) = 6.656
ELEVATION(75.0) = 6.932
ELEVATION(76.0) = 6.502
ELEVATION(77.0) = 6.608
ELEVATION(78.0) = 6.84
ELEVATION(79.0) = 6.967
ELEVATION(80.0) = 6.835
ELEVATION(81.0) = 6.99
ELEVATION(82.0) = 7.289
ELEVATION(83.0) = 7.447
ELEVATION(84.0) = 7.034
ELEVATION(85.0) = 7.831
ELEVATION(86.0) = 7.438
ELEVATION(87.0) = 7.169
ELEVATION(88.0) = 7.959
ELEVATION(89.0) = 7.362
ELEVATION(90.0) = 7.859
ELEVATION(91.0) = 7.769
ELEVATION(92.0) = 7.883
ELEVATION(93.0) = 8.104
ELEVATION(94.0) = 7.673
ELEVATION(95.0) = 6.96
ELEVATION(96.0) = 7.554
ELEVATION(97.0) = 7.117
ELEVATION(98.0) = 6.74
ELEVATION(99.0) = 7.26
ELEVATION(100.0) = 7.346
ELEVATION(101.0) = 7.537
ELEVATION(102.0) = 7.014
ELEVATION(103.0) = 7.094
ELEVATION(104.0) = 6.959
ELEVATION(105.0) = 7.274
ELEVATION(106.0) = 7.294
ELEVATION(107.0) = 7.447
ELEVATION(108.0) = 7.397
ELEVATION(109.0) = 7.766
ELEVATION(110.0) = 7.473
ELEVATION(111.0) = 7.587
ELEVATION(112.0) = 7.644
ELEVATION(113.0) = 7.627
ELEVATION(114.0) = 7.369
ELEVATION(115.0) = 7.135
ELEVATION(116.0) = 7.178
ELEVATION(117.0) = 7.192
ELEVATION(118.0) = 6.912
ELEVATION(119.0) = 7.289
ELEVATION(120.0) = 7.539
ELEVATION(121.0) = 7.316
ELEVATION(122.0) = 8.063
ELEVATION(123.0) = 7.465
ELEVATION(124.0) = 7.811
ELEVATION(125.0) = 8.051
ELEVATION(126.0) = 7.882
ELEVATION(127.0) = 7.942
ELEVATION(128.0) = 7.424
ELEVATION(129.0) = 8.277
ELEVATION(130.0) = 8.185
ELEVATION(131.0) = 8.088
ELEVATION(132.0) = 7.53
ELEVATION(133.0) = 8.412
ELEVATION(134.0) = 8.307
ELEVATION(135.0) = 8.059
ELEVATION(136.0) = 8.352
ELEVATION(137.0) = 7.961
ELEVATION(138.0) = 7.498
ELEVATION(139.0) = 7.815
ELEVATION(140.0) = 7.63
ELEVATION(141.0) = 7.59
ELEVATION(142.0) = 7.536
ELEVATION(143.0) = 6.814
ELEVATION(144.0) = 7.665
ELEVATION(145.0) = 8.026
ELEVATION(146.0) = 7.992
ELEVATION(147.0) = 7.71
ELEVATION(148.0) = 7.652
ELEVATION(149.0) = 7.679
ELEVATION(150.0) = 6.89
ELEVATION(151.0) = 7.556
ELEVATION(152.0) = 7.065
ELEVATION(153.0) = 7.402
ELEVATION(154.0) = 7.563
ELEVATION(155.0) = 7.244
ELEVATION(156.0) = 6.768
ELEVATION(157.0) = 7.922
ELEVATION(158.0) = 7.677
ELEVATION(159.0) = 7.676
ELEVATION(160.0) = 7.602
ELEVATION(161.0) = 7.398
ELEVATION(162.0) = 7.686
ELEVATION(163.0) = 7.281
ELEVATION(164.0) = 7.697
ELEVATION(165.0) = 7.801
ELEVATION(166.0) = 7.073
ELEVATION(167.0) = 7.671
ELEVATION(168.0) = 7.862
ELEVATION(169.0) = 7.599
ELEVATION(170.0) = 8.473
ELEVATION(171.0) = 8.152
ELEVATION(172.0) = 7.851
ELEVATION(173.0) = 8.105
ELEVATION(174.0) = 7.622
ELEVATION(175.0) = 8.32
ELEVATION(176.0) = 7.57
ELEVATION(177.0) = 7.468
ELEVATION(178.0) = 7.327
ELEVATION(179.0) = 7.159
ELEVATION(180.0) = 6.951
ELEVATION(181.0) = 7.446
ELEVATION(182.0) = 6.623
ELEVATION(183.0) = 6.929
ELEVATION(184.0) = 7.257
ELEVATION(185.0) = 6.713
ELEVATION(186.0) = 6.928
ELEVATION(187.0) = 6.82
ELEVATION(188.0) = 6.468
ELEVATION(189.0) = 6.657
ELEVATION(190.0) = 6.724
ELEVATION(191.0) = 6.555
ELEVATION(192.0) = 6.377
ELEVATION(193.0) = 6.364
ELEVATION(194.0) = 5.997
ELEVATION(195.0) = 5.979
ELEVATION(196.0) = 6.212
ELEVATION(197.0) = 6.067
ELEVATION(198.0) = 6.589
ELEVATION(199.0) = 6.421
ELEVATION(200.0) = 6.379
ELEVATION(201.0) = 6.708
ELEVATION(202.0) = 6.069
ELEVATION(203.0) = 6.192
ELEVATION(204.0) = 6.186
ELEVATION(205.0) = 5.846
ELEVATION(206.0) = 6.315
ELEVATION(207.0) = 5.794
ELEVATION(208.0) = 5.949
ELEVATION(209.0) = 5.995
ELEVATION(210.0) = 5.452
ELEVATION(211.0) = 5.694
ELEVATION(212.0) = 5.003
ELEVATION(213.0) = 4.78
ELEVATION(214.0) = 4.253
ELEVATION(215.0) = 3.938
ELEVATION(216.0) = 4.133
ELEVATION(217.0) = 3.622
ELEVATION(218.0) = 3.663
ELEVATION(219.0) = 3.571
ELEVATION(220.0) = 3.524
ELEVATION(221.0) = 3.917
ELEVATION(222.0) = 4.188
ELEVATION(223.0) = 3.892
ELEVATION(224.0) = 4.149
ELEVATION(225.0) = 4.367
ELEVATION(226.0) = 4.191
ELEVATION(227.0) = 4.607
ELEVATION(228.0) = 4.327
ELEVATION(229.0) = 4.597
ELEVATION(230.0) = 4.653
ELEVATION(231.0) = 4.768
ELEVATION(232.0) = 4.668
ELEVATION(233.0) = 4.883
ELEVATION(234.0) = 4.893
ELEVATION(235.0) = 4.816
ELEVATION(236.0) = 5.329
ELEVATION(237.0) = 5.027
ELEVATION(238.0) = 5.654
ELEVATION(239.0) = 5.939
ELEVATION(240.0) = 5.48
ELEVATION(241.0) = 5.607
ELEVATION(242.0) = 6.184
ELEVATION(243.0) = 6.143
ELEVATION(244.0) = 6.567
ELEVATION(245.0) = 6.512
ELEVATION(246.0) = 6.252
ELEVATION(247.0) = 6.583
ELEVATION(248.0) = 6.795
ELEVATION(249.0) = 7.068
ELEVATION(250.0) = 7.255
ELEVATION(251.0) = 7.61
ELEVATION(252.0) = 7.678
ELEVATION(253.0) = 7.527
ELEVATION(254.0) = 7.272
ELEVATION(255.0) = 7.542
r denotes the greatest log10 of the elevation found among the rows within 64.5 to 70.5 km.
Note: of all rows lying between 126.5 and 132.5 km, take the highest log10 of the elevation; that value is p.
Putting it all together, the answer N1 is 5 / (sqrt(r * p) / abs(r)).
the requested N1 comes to 4.89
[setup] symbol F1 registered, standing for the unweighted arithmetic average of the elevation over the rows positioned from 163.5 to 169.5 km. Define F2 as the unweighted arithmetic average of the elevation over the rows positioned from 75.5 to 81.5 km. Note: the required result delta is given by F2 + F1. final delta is 14.41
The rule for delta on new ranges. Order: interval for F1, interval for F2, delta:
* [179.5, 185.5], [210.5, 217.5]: 11.48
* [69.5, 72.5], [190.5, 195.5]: 12.71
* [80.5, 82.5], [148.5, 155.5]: 14.48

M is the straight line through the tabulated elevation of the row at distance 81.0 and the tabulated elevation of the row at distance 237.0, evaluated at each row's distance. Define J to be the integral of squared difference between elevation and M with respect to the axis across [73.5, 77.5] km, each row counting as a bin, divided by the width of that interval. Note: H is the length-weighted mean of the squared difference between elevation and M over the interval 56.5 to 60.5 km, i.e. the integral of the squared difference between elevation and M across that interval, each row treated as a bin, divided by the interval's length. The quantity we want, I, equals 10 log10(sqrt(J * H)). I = -4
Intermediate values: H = 1.0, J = 0.2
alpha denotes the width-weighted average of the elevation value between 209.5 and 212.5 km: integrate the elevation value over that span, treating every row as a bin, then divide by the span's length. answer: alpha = 5.4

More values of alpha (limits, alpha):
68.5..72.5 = 6.6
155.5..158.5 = 7.5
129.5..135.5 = 8.1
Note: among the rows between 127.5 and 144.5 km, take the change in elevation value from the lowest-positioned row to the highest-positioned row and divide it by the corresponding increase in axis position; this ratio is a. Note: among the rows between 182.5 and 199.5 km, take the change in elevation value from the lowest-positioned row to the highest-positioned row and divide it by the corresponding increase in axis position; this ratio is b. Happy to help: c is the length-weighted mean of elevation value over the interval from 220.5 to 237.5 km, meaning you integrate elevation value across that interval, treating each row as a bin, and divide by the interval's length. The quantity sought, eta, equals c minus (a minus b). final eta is 4.5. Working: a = 0.02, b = -0.03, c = 4.5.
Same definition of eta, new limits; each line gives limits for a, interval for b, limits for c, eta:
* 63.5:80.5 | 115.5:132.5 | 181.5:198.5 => 6.6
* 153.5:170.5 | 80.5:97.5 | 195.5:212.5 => 6.0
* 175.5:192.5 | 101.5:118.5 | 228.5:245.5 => 5.5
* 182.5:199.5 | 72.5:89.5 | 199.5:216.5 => 5.6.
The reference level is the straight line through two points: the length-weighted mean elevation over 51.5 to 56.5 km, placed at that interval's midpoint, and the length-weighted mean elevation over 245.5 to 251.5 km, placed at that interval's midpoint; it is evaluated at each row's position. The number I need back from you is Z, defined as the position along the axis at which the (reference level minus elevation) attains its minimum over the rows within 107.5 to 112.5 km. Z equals 109.0 km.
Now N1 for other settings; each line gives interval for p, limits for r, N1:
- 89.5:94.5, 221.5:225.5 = 4.20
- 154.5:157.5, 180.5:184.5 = 4.92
